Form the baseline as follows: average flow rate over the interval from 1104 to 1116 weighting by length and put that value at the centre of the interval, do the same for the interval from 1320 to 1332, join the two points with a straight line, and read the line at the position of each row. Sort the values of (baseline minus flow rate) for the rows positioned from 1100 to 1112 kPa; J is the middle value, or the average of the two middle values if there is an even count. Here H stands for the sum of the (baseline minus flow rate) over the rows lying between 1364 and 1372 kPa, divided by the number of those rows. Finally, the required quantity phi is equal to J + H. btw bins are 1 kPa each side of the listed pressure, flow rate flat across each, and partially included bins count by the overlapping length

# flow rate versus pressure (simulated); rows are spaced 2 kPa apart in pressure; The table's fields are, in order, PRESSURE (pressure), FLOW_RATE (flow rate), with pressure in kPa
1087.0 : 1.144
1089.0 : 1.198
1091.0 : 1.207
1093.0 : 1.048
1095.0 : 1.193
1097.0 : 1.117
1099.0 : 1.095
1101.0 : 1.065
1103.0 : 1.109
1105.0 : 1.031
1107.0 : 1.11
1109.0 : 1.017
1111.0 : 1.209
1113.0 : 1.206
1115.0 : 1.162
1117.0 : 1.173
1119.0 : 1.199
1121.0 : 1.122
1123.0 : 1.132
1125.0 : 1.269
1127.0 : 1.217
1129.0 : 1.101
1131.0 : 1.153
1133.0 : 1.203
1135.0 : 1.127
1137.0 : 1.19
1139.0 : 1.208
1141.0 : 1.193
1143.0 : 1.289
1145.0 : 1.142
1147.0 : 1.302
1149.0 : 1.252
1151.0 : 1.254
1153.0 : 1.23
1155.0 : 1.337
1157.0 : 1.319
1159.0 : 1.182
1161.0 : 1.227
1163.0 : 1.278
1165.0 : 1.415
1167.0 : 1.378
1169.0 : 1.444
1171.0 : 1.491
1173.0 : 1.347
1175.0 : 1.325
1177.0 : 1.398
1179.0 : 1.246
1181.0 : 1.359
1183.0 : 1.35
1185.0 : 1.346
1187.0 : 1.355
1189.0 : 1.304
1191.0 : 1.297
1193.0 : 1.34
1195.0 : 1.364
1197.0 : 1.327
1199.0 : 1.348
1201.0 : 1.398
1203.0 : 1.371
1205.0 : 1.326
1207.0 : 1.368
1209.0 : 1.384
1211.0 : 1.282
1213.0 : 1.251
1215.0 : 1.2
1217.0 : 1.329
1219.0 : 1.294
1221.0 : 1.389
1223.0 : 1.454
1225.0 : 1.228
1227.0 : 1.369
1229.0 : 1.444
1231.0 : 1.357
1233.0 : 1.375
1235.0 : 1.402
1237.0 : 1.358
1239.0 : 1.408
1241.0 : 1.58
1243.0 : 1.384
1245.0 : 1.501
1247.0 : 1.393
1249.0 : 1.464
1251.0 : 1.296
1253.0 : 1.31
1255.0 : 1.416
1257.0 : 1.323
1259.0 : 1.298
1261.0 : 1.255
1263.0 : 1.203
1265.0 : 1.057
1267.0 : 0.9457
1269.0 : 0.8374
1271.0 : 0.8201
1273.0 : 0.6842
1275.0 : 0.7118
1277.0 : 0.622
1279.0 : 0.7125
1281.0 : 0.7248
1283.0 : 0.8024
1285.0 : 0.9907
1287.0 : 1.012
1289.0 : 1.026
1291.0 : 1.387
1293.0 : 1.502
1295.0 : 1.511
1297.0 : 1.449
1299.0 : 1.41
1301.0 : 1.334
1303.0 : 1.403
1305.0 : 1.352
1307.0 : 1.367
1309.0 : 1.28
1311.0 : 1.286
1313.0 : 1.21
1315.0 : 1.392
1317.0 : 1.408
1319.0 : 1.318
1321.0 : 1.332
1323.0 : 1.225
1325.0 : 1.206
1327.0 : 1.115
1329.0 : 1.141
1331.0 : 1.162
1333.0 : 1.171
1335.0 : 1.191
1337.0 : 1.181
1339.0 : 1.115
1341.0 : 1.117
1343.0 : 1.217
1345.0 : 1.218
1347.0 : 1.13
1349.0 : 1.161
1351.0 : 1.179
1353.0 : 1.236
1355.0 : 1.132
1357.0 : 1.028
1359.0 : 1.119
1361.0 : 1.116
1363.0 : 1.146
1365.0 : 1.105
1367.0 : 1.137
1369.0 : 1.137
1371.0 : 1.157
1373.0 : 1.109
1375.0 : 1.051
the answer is 0.1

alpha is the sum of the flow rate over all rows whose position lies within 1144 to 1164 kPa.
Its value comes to 12.5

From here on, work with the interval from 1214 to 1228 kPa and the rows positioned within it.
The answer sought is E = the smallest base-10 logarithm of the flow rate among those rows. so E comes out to 0.079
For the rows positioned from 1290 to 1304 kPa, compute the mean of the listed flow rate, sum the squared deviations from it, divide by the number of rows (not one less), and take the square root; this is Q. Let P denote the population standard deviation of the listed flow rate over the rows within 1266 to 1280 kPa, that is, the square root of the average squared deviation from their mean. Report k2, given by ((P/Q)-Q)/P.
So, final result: 16.4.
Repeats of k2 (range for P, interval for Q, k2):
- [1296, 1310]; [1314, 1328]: 8.2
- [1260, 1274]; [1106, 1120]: 15.2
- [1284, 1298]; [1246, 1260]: 15.9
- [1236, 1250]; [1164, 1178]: 18.3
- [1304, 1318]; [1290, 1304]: 16.1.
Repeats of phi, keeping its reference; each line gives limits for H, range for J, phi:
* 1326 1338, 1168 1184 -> -0.2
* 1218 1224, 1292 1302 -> -0.5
